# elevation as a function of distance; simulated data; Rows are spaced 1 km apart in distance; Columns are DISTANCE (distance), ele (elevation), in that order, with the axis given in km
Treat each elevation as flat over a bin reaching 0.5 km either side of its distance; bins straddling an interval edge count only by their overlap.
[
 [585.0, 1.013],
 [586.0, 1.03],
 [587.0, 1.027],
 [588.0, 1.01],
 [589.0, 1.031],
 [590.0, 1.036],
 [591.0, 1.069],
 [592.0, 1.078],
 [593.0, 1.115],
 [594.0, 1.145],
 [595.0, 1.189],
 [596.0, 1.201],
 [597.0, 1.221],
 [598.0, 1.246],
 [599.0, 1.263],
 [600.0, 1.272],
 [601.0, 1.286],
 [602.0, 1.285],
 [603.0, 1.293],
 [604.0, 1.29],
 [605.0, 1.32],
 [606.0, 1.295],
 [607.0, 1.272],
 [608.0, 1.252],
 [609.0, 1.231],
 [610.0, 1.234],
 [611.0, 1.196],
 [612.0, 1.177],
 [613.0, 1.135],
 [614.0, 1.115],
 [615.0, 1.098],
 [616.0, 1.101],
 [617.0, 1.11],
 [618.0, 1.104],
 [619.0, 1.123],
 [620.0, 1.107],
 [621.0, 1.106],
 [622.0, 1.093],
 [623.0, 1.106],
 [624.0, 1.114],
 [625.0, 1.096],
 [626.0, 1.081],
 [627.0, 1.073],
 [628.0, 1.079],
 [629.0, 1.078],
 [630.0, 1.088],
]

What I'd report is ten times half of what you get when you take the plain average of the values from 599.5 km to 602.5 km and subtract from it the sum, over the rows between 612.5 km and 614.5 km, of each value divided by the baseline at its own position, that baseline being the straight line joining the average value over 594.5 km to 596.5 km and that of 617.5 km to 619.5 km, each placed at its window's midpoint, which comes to -4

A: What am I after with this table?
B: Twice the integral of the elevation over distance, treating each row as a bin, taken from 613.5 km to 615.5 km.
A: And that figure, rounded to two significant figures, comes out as 4.4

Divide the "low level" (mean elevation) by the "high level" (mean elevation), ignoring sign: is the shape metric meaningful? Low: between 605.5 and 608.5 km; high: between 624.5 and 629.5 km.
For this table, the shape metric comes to 1.18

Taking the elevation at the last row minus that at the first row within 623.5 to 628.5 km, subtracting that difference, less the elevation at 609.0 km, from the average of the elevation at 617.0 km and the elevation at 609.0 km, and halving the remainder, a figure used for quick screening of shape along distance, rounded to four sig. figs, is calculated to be 1.218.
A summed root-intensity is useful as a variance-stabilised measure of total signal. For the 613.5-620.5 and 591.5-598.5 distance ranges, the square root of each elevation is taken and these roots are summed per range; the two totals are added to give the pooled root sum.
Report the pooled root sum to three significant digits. 14.9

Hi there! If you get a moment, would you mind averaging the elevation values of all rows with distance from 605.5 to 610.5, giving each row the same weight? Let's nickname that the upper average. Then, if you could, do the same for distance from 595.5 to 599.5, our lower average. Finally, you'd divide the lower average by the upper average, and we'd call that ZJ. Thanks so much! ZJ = 0.98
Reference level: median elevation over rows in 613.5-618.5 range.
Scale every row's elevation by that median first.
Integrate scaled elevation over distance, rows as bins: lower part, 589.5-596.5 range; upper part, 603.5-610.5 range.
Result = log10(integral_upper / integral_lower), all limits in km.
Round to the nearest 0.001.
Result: 0.055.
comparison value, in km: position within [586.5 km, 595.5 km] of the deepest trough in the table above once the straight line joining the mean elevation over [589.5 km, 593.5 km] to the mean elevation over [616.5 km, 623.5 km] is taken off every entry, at 588.0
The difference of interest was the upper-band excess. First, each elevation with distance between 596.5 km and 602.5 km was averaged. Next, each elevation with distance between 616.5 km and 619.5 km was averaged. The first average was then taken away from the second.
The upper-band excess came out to -0.15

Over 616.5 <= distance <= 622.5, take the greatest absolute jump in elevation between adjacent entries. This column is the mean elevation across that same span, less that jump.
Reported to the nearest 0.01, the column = 1.09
